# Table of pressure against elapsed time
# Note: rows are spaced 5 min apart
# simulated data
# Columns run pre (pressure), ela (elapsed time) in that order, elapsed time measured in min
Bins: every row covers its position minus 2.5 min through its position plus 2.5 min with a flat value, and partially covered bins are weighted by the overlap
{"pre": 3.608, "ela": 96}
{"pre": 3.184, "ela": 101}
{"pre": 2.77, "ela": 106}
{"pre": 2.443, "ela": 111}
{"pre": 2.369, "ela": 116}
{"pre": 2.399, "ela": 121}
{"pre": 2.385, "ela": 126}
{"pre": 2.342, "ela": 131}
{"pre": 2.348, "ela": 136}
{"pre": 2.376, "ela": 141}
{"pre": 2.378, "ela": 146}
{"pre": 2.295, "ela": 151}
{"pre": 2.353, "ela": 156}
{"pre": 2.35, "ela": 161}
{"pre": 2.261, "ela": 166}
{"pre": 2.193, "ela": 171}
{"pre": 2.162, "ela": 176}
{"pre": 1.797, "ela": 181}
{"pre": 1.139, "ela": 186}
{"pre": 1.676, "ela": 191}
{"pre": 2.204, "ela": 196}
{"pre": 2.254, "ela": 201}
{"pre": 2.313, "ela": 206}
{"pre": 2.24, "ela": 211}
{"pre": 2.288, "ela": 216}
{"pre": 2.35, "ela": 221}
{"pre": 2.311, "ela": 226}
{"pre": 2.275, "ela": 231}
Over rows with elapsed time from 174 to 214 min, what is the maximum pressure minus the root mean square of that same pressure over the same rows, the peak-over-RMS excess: 0.30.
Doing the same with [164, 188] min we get 0.31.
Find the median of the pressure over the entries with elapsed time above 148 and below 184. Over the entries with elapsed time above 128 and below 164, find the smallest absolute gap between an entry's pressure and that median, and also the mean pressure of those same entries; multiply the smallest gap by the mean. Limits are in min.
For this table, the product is 0.080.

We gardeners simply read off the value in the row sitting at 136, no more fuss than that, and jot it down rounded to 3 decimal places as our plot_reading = 2.348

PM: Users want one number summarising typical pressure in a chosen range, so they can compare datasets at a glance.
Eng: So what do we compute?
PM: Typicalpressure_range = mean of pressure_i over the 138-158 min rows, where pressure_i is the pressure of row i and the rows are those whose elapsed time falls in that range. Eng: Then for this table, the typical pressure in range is 2.35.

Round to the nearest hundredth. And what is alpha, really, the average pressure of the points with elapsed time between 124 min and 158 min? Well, 2.35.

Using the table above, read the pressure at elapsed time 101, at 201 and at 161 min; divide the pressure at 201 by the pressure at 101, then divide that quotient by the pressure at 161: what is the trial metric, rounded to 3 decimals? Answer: 0.301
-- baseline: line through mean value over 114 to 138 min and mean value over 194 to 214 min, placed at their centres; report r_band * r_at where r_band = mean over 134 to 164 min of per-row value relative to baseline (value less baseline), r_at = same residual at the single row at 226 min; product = 0.001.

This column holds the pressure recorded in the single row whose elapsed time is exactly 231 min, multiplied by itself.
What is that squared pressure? 5.2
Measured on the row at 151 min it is 5.3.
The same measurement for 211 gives 5.0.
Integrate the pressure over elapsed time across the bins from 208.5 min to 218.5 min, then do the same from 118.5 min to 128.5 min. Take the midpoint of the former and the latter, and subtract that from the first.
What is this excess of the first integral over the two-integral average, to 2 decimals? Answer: -0.64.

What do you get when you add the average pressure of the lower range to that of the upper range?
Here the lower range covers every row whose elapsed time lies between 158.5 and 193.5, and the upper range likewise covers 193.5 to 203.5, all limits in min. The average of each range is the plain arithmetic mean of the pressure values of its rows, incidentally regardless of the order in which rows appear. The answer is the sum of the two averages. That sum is 4.17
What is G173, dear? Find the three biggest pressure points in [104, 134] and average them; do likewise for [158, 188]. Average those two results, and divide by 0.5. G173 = 4.81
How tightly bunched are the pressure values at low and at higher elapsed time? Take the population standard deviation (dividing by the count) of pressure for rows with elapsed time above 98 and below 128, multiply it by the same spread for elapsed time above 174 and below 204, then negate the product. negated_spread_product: -0.117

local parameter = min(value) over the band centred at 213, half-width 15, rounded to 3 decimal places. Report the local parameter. 2.240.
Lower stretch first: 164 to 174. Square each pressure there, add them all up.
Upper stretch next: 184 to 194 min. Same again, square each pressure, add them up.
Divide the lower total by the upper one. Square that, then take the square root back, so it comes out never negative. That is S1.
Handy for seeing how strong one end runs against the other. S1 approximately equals 2.4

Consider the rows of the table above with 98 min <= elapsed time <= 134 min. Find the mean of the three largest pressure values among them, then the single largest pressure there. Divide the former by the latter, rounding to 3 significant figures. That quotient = 0.879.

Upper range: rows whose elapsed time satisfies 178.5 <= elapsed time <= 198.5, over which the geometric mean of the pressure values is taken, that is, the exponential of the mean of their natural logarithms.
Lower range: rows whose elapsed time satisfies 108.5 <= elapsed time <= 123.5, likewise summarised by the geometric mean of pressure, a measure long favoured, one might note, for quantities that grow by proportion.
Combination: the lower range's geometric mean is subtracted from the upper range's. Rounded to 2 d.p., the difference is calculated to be -0.75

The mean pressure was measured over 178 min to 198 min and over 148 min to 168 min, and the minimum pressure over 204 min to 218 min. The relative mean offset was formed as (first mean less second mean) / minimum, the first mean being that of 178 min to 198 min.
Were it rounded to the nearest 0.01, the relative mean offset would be -0.27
